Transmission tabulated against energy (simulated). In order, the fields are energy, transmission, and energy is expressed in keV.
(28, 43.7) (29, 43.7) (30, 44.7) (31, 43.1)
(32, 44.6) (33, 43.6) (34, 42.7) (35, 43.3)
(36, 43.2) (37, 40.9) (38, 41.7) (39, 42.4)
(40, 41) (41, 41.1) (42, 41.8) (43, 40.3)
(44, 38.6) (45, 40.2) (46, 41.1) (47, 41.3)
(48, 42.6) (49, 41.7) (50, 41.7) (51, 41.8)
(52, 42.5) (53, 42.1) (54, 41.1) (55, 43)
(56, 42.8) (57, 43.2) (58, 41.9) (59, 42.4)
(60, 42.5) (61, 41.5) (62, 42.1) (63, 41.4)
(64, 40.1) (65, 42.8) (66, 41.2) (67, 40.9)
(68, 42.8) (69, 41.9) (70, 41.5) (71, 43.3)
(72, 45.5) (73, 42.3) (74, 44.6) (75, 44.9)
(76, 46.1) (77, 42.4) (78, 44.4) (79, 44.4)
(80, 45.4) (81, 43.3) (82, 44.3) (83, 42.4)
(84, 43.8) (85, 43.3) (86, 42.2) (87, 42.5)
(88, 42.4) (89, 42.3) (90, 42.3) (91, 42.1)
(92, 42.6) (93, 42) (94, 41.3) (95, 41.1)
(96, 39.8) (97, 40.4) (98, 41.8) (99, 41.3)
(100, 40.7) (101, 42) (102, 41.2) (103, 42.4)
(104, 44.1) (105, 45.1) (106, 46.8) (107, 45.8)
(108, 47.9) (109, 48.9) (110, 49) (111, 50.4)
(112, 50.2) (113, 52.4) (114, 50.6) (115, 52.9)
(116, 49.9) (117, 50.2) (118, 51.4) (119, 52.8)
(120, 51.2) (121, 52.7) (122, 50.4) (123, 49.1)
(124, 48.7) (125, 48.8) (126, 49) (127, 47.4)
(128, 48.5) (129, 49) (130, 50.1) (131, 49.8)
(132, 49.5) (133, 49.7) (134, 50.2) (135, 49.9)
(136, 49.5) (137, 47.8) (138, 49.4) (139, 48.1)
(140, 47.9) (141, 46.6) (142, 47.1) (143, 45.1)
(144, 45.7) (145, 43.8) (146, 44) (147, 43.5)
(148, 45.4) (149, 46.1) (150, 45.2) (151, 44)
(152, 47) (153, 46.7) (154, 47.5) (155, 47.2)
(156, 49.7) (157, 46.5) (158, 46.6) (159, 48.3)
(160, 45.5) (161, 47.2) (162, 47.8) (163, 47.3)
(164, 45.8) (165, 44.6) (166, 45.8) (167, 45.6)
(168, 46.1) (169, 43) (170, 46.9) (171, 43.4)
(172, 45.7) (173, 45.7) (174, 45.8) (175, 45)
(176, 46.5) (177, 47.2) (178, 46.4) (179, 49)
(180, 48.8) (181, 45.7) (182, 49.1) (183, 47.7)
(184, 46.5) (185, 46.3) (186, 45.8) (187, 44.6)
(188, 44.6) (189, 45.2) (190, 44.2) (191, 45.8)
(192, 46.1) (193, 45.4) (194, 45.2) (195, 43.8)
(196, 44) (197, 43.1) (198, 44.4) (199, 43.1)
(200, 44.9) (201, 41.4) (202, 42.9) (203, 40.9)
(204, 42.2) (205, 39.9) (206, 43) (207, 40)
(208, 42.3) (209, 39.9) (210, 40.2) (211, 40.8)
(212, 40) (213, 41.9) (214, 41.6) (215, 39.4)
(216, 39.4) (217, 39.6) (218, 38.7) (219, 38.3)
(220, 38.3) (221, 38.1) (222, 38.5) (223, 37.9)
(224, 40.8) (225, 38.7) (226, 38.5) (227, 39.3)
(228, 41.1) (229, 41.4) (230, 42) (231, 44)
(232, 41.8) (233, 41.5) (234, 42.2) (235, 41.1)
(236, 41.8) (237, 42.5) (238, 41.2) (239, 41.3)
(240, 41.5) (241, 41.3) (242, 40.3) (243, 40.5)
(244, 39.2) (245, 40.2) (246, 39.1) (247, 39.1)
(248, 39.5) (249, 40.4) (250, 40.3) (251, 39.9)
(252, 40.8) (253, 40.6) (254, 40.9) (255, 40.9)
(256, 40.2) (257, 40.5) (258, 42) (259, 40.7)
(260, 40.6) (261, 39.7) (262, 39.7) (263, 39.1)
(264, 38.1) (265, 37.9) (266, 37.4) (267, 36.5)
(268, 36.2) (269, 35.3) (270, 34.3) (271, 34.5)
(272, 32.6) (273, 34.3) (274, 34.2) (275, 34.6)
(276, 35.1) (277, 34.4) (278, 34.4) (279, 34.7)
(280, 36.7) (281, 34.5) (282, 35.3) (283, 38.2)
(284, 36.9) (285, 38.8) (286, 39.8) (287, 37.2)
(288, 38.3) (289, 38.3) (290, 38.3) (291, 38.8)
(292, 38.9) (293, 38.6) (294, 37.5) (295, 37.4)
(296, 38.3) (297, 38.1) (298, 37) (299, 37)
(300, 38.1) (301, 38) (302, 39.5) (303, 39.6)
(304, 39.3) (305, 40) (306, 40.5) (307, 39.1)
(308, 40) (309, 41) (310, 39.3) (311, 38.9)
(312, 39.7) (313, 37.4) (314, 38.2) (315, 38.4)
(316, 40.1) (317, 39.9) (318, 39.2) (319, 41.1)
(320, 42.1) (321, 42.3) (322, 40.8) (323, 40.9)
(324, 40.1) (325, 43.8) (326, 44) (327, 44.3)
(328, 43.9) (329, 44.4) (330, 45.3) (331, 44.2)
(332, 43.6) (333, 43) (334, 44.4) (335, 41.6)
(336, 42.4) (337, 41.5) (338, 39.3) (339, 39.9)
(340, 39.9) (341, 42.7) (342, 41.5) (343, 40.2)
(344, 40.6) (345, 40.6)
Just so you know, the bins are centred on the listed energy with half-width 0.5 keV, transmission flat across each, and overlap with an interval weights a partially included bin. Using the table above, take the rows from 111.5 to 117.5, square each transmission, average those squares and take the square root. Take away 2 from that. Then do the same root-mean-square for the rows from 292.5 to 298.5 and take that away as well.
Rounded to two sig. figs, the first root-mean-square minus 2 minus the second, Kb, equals 11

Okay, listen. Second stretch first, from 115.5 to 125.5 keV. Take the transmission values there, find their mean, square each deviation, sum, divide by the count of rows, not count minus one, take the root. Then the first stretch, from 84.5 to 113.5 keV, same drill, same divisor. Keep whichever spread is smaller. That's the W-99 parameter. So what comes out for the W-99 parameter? 1.4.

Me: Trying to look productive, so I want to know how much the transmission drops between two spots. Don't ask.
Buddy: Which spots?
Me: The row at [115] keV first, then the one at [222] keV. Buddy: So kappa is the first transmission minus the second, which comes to 14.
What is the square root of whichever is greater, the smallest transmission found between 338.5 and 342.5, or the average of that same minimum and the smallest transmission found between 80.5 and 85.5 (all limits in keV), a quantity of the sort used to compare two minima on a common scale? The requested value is 6.41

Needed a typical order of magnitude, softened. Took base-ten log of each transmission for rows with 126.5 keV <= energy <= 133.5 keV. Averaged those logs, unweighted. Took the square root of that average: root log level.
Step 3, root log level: 1.301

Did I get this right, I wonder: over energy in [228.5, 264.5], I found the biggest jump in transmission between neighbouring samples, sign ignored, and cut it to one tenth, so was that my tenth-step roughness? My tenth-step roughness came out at 0.22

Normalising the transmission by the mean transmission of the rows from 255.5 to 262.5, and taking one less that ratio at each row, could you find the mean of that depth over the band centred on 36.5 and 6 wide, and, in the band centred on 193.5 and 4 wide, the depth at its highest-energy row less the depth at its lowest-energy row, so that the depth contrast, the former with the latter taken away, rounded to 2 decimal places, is -0.10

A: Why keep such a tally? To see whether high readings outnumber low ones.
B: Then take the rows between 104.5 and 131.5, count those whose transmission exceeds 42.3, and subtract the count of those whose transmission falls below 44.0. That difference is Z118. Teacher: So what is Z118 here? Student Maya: 27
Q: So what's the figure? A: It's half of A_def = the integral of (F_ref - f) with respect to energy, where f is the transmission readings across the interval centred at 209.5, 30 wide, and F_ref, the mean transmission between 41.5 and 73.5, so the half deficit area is 13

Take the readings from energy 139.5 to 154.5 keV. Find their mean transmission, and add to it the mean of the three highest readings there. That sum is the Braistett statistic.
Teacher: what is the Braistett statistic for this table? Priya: 93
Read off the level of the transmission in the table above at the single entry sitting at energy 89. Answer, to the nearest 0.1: 42.3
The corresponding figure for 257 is 40.5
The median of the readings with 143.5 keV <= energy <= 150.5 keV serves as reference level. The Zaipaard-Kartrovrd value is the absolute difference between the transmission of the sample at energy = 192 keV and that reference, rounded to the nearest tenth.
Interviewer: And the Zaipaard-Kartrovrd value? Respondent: 0.9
